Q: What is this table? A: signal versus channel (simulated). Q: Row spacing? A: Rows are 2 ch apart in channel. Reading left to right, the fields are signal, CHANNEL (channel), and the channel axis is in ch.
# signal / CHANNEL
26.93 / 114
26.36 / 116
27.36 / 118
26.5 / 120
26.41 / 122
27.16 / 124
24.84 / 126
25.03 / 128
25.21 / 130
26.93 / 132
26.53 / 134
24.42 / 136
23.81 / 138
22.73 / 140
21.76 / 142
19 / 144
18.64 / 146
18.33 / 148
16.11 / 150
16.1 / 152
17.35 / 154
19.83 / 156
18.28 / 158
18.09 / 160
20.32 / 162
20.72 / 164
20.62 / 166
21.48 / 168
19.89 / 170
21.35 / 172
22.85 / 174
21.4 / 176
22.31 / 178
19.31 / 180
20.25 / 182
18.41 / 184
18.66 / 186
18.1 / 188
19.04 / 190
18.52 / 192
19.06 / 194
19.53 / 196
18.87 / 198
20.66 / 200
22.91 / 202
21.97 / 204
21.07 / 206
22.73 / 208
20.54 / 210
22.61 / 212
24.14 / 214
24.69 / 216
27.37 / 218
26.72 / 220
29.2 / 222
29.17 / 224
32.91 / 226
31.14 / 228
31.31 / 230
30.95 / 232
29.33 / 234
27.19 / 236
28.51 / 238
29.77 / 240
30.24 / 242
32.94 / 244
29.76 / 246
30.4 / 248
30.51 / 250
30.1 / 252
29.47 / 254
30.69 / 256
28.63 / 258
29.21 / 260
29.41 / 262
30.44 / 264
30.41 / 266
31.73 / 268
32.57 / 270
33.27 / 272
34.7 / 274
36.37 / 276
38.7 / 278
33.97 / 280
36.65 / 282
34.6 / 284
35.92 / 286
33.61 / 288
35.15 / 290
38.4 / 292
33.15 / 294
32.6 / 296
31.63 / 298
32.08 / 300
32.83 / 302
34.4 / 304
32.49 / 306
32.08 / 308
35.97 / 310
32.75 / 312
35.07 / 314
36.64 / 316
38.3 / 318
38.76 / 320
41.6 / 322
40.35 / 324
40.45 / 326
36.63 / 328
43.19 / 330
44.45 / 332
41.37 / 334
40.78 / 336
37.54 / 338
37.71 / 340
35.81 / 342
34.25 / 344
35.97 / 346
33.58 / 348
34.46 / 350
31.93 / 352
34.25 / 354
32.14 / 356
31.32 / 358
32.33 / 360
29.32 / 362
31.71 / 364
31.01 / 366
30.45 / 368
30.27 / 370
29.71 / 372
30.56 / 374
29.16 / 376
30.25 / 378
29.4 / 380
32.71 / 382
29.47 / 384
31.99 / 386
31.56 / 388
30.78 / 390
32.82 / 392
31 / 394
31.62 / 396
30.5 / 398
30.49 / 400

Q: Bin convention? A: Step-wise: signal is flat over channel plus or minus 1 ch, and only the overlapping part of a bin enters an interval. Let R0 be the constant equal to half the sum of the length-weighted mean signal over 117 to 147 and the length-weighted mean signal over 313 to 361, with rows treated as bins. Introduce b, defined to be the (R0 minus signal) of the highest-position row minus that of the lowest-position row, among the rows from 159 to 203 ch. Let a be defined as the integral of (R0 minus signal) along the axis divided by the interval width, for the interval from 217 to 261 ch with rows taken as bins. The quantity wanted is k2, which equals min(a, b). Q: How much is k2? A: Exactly -4.8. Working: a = 1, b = -5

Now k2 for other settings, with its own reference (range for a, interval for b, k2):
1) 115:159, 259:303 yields -3.6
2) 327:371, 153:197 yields -4.3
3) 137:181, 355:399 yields 1.6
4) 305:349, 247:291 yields -6.8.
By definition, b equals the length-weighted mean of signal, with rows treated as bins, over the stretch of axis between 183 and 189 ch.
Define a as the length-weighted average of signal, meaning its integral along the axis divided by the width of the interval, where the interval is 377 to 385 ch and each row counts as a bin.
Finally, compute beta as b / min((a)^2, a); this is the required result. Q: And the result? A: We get 0.6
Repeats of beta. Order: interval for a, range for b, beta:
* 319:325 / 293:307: 0.8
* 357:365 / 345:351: 1.1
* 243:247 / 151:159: 0.6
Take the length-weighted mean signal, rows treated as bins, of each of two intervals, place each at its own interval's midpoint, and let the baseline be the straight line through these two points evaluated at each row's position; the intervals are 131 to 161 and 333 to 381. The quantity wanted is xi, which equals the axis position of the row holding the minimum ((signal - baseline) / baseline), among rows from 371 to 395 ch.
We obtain 384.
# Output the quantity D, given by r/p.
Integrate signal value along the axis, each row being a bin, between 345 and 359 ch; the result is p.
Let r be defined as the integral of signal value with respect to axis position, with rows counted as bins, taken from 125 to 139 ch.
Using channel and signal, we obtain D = 0.8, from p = 467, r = 354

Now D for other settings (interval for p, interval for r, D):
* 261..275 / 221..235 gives 1.0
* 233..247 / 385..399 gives 1.1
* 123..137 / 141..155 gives 0.7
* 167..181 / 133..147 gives 1.1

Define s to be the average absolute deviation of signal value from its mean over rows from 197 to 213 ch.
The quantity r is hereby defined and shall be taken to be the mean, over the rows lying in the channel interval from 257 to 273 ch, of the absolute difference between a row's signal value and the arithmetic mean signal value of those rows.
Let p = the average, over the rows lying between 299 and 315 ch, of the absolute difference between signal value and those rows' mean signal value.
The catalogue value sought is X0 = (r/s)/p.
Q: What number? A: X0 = 0.95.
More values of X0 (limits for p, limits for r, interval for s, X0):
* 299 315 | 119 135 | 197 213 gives 0.55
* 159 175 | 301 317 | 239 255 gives 2.40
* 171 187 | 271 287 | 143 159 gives 0.91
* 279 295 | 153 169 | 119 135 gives 1.18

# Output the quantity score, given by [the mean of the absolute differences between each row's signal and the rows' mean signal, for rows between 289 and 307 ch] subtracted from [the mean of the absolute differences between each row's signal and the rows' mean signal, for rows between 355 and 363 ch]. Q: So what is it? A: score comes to -0.59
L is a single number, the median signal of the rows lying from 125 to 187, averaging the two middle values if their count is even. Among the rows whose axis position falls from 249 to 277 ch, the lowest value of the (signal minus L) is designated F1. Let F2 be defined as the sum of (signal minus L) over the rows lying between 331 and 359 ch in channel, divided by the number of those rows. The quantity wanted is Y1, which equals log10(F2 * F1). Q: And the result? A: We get 2.09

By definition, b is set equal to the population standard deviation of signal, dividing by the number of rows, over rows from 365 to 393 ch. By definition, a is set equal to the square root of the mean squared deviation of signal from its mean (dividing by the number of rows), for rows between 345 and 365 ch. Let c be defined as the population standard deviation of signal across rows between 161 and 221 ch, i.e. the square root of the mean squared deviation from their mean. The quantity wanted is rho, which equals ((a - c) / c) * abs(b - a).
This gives -0.14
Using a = 1.80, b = 1.1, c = 2.3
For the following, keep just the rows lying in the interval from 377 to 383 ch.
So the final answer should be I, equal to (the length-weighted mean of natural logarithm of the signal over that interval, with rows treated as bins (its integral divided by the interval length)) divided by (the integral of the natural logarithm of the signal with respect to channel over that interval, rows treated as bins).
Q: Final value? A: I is 0.17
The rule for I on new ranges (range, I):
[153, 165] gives 0.08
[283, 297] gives 0.07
